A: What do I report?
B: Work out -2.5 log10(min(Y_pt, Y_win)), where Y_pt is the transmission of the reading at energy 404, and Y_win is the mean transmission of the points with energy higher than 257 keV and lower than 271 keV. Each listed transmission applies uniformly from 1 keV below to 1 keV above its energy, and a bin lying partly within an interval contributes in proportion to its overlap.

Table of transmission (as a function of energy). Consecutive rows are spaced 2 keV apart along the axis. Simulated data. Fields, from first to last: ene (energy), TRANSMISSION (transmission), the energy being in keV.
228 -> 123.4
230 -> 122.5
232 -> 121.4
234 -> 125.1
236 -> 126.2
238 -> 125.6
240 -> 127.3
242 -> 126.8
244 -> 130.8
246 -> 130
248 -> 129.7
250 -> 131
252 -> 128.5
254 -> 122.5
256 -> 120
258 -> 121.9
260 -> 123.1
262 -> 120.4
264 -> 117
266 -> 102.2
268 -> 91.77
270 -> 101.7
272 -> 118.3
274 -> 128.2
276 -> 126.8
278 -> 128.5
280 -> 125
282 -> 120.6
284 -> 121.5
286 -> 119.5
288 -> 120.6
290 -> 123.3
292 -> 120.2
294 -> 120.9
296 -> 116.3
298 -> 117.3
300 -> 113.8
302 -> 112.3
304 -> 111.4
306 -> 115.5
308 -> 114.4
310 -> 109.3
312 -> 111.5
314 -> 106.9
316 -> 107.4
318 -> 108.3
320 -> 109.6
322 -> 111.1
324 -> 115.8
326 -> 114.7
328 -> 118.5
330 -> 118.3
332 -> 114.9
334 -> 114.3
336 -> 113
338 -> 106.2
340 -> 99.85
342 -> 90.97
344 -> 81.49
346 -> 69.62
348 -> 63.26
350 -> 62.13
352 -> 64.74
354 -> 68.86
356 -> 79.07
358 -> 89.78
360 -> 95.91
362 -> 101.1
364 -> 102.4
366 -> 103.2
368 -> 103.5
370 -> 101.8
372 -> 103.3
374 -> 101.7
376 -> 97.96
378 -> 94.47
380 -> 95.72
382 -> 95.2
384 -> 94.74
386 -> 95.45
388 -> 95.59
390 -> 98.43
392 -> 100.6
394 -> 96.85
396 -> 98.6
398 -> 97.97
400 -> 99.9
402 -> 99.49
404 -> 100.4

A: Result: -5.00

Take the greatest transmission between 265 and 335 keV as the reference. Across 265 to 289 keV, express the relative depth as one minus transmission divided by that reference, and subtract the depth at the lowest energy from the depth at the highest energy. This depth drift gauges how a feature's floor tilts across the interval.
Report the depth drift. -0.14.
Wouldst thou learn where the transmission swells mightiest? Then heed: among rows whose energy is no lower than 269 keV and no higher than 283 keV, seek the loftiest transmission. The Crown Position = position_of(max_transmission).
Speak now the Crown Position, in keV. 278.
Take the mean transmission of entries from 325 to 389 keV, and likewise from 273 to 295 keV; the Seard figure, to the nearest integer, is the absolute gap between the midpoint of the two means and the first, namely 14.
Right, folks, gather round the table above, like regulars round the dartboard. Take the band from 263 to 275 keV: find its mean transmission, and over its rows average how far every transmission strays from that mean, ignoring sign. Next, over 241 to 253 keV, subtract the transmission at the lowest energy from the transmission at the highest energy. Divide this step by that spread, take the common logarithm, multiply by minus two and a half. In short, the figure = 2.1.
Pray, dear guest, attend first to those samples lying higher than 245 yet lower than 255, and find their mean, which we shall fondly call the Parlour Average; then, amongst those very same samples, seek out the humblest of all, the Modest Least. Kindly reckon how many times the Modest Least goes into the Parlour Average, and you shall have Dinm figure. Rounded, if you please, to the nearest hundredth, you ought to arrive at 1.05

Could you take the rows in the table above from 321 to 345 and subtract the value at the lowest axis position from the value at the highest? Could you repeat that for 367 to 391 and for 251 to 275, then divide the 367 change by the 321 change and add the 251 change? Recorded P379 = 0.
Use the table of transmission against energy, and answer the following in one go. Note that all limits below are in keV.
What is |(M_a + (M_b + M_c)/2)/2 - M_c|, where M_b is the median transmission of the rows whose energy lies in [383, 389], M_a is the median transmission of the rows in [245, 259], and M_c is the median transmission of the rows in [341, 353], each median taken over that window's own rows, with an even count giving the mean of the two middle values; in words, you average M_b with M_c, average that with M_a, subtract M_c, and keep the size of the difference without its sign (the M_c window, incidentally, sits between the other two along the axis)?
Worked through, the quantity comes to 38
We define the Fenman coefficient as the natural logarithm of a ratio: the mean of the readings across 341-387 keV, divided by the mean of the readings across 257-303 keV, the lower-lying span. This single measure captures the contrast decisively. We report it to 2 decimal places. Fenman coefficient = -0.28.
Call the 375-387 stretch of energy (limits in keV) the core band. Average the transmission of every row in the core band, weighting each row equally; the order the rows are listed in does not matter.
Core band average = 96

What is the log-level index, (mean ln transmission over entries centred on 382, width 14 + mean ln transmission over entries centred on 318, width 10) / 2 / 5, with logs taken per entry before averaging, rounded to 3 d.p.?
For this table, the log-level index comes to 0.925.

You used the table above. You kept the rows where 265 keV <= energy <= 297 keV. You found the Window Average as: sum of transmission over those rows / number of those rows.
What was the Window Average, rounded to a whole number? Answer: 118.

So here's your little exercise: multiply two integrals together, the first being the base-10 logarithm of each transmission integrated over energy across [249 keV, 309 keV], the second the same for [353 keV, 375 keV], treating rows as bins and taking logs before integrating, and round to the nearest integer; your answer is 5408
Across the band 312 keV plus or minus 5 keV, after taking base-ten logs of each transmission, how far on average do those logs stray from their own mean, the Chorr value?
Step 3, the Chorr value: 0.010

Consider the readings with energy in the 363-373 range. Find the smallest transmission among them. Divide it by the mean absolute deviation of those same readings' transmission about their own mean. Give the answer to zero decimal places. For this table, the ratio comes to 172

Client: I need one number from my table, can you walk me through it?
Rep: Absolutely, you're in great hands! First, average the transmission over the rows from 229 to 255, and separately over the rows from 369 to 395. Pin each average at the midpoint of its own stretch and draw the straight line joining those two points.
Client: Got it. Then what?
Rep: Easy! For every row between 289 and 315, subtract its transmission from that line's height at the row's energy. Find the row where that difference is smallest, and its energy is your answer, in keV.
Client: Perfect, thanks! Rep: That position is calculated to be 290 keV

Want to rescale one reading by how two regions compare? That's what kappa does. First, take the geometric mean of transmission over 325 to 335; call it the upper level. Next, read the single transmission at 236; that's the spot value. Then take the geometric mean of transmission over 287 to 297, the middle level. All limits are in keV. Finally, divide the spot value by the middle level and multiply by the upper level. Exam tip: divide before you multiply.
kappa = 122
